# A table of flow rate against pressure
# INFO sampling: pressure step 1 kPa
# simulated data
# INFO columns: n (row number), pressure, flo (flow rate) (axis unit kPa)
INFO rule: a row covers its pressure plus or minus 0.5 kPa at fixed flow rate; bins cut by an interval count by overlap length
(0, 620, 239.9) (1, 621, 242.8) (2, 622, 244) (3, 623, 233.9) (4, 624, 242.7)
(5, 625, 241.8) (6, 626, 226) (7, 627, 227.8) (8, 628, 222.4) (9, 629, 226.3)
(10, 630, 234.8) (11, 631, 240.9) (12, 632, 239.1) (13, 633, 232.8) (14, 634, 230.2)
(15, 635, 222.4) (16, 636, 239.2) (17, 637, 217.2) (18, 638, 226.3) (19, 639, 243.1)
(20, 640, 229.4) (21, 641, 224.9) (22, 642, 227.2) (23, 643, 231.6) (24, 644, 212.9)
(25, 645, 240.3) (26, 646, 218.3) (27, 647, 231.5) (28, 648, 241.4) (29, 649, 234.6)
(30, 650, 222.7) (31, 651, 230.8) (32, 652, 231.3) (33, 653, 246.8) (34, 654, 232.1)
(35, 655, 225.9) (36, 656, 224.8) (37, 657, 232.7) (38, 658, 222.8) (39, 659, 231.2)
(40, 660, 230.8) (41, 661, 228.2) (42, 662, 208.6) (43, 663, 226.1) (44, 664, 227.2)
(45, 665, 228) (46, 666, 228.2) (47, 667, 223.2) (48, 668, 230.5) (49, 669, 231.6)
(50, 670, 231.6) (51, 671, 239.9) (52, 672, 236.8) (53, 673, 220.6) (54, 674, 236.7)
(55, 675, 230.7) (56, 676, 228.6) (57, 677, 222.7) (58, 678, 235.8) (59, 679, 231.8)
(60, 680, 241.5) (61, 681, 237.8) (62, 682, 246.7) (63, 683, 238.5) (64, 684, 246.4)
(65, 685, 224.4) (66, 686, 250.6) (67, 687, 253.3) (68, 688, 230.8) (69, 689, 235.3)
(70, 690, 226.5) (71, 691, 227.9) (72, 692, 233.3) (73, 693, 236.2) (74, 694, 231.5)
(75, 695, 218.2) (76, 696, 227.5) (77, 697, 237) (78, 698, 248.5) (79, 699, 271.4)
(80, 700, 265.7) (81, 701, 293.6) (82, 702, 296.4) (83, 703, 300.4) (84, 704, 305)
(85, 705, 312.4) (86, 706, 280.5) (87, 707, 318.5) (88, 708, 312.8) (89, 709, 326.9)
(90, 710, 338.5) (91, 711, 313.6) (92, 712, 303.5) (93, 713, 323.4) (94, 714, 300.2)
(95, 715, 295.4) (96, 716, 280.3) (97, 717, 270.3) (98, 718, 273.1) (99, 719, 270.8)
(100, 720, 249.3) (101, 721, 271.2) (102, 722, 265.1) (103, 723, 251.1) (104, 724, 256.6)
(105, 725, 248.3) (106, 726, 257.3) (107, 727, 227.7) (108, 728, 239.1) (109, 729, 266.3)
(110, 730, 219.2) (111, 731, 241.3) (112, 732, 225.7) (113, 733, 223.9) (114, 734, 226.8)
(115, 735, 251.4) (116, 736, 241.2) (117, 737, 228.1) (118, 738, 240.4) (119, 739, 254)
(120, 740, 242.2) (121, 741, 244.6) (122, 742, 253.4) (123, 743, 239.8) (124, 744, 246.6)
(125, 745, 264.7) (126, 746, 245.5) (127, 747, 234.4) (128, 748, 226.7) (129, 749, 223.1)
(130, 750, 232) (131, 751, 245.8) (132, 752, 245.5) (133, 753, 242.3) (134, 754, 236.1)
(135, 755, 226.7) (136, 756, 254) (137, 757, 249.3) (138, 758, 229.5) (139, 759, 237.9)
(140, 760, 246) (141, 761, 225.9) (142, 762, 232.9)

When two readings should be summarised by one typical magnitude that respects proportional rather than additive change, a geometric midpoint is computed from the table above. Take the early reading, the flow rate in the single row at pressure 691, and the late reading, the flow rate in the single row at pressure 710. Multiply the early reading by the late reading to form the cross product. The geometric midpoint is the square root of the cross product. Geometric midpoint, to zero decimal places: 278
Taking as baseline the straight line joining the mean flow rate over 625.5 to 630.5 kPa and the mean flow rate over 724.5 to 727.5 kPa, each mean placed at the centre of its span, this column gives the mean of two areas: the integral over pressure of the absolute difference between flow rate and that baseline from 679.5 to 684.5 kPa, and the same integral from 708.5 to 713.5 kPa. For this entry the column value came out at 212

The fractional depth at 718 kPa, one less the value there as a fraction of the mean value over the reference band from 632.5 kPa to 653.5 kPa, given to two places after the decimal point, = -0.19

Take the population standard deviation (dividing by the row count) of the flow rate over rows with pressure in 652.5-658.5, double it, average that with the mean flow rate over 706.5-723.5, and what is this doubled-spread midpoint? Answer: 154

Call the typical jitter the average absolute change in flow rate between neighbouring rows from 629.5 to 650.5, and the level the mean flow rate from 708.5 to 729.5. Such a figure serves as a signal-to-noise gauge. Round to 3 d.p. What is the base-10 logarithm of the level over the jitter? 1.394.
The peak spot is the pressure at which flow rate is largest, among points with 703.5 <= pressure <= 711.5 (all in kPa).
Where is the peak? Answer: 710 kPa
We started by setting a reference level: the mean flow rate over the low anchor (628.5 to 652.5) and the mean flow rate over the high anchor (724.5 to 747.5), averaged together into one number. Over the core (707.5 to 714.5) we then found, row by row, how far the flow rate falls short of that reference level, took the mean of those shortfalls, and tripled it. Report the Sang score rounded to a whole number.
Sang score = -243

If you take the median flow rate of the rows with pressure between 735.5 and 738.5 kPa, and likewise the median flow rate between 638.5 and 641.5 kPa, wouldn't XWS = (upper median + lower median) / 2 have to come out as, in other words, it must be 234.9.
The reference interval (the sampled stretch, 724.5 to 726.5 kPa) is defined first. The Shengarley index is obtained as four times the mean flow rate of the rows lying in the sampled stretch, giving 1011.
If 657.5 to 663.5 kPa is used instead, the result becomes 898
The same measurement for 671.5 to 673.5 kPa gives 915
